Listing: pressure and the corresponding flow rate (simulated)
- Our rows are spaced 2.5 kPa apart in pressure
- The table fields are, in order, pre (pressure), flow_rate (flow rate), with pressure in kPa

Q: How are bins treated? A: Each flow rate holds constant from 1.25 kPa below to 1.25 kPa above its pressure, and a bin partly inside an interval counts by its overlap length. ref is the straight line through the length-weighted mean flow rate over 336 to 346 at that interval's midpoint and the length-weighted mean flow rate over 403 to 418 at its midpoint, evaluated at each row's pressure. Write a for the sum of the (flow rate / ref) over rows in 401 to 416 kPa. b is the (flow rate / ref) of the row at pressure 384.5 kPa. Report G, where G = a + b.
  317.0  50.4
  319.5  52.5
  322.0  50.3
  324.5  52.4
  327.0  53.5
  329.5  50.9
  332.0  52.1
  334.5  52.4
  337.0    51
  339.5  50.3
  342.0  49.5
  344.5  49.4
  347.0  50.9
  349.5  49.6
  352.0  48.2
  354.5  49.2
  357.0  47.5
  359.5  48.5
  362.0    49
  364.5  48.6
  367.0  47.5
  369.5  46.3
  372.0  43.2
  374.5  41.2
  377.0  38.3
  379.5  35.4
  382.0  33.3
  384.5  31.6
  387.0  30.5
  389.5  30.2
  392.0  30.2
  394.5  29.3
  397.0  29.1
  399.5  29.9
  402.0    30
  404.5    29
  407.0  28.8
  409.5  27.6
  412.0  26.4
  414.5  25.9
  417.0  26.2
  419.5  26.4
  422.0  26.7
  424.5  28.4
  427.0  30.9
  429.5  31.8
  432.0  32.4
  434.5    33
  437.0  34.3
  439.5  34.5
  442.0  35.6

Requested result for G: 6.8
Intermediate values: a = 6.0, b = 0.88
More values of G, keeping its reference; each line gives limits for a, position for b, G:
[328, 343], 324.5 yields 6.9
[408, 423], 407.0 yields 7.2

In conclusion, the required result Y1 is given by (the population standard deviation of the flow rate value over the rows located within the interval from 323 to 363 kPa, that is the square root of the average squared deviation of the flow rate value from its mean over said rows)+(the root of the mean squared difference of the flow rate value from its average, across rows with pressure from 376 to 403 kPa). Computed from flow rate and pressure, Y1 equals 4.4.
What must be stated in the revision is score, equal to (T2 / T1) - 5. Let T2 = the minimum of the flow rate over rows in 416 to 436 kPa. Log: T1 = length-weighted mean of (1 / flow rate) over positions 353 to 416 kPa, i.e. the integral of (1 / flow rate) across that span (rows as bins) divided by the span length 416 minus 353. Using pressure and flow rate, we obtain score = 898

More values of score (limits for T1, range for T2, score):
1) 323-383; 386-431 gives 1208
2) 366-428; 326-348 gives 1530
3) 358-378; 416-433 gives 1177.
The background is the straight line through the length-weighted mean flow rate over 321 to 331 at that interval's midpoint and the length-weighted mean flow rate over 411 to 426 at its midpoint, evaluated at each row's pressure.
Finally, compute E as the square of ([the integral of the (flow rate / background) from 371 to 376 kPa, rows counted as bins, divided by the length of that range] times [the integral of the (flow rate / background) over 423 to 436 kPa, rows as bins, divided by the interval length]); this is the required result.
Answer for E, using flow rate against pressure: 2.0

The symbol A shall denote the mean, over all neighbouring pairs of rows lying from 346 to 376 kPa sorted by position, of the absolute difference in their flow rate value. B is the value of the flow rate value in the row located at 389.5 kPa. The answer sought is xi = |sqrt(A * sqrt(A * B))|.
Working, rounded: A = 1.3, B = 30.2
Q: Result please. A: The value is 2.9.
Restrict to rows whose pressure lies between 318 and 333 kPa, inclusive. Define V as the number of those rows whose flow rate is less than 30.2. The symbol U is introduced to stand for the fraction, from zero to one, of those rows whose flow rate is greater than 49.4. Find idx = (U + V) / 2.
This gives 0.5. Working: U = 1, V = 0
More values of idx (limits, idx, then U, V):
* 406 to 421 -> 3.0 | 0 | 6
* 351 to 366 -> 0.0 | 0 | 0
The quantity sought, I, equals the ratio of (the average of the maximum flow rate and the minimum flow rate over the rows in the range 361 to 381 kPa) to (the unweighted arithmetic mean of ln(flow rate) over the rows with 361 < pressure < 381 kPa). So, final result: 11.2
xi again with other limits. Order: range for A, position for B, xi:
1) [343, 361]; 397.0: 2.9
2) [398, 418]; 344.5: 1.9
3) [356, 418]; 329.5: 2.9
